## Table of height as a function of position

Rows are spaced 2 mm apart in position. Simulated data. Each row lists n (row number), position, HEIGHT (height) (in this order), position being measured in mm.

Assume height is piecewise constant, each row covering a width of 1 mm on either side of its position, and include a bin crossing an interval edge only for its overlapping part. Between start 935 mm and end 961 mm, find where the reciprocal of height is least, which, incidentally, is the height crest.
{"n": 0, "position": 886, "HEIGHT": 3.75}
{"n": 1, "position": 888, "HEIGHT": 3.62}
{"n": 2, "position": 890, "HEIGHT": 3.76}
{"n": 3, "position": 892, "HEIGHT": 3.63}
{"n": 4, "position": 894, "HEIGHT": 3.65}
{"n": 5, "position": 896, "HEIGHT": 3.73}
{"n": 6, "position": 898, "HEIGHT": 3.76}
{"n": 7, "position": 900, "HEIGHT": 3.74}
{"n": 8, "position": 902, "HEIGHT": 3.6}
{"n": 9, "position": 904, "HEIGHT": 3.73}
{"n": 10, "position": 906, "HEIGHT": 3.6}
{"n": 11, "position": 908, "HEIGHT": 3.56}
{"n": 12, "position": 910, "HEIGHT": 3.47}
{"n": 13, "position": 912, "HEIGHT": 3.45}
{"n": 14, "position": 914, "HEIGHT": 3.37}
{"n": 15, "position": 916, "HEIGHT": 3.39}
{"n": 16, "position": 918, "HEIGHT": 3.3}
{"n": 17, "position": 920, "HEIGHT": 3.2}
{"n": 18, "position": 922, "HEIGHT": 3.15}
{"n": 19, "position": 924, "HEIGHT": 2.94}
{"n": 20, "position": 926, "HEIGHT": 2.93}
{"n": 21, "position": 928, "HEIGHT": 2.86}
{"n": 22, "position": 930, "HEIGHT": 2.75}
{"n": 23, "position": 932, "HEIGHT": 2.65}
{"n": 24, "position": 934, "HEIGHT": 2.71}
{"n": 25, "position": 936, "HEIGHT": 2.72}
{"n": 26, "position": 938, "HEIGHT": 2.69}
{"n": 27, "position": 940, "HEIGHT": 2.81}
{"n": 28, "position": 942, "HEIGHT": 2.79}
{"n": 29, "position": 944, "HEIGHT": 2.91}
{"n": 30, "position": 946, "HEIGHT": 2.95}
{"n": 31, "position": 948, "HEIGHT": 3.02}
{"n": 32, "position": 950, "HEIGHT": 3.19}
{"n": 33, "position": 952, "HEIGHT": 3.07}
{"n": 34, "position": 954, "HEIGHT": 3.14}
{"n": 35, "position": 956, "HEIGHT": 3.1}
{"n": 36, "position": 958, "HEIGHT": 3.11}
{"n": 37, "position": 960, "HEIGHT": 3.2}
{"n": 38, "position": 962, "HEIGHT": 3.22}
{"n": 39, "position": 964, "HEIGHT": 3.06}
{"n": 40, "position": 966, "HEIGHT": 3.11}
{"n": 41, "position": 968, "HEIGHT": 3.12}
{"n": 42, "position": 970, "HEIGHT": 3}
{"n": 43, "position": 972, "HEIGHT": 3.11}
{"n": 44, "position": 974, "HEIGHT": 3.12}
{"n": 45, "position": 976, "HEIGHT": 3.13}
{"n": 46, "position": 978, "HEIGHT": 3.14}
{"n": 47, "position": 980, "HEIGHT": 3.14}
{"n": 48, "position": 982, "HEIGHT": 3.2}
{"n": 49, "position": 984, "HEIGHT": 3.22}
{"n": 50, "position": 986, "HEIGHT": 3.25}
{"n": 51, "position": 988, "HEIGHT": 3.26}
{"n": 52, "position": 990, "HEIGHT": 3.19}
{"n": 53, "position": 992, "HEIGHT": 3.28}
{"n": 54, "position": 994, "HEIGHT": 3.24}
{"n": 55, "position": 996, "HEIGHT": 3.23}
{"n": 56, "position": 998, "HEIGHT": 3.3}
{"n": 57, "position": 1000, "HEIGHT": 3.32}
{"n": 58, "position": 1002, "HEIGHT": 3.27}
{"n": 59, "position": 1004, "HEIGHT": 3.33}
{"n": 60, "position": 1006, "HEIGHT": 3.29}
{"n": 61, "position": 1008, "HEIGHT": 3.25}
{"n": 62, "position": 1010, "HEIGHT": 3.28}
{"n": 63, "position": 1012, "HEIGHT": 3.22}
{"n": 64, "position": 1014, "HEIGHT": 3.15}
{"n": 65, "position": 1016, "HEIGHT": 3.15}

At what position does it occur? 960 mm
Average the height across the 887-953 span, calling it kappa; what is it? 3.23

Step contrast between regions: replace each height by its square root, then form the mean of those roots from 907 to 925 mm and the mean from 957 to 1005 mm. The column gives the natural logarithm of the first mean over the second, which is 0.019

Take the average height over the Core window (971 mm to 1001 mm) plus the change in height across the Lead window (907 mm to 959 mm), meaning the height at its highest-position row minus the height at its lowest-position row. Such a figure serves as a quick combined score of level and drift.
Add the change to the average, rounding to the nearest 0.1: 2.8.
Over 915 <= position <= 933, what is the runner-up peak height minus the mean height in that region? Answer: 0.281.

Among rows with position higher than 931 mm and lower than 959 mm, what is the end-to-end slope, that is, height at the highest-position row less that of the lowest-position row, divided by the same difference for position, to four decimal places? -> 0.0177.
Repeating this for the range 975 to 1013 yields 0.0025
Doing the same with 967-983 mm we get 0.0057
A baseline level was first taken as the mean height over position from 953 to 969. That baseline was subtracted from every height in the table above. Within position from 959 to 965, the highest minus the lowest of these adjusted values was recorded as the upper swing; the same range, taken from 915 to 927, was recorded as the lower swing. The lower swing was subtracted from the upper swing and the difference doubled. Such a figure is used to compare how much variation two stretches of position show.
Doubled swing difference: -0.6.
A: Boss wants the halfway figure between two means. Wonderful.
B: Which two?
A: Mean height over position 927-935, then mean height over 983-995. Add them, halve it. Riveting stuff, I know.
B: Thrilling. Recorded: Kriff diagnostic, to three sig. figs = 2.99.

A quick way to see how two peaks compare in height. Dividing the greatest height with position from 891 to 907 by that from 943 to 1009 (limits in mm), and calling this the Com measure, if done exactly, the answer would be 1.13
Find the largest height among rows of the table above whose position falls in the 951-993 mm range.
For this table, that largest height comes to 3.28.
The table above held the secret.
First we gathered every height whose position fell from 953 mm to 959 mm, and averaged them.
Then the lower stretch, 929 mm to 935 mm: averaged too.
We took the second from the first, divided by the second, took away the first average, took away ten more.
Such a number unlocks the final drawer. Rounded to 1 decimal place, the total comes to -13.0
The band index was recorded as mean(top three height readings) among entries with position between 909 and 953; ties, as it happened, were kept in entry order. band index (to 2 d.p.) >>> 3.44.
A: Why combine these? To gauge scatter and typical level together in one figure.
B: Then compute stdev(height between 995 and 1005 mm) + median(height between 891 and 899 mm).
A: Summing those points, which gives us 3.7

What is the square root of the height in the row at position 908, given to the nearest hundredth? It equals 1.89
